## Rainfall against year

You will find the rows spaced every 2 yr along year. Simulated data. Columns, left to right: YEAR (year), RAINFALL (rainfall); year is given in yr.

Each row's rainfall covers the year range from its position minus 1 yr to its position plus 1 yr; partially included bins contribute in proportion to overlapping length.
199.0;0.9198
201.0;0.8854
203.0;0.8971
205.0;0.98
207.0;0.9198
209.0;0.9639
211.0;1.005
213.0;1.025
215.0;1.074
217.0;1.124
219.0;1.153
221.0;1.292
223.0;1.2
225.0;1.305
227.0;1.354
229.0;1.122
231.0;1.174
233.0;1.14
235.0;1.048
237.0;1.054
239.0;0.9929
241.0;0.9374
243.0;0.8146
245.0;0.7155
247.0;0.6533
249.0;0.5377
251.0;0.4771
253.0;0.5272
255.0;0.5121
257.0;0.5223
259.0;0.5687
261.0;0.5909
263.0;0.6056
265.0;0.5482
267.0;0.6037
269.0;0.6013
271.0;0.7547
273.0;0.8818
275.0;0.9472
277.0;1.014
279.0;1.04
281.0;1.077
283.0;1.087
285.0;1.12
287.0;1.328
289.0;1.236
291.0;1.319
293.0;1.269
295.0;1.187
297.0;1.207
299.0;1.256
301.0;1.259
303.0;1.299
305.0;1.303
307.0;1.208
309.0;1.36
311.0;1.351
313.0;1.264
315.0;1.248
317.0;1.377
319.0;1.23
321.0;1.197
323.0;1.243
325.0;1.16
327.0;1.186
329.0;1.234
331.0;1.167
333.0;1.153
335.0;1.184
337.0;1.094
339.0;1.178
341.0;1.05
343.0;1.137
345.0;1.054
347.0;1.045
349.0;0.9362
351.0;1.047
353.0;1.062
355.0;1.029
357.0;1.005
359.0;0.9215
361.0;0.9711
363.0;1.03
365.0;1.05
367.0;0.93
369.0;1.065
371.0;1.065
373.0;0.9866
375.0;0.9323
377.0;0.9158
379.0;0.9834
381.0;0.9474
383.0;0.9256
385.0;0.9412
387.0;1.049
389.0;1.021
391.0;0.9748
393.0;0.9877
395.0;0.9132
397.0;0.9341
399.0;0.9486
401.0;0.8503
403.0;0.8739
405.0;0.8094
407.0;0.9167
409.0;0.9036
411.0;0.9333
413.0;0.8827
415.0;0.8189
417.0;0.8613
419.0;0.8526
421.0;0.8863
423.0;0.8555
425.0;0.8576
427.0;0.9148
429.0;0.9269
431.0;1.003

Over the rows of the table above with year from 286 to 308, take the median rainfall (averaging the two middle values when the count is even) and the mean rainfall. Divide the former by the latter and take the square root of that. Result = 1.00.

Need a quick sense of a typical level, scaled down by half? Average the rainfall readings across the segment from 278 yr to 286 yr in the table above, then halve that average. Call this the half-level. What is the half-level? 0.54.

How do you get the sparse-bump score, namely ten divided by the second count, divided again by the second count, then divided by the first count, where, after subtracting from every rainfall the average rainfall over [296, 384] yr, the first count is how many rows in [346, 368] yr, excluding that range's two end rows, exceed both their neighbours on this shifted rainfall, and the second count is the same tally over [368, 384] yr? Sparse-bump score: 5.0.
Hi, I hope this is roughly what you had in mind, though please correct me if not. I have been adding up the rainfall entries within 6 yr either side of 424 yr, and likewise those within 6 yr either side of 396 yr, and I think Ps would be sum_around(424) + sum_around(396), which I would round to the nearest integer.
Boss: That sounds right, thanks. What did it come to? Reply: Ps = 11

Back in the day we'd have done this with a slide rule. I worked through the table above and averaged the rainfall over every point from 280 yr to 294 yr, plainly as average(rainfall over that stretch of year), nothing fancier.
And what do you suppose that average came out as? 1.21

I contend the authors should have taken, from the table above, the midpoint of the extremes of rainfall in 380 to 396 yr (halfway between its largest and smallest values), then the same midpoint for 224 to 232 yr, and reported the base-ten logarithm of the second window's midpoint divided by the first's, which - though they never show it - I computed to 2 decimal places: 0.10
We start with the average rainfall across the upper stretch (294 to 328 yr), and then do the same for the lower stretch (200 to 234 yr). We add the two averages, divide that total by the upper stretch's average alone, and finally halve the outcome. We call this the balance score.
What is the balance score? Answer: 0.94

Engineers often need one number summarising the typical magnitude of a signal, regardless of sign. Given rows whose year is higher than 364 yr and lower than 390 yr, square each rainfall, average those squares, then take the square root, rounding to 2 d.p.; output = 0.99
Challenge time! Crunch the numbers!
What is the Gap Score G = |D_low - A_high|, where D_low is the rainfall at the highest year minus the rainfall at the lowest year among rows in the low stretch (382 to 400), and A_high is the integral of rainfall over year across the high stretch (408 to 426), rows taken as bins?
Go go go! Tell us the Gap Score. 16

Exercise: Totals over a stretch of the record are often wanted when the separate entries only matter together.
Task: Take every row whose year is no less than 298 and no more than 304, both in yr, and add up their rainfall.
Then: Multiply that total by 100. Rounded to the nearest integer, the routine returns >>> 381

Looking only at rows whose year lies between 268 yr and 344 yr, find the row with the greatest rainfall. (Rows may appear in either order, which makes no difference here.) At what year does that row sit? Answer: 317.0 yr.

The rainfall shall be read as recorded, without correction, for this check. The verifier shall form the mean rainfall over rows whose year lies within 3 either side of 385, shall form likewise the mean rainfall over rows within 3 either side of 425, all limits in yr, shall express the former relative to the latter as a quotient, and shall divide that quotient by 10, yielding 0.111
